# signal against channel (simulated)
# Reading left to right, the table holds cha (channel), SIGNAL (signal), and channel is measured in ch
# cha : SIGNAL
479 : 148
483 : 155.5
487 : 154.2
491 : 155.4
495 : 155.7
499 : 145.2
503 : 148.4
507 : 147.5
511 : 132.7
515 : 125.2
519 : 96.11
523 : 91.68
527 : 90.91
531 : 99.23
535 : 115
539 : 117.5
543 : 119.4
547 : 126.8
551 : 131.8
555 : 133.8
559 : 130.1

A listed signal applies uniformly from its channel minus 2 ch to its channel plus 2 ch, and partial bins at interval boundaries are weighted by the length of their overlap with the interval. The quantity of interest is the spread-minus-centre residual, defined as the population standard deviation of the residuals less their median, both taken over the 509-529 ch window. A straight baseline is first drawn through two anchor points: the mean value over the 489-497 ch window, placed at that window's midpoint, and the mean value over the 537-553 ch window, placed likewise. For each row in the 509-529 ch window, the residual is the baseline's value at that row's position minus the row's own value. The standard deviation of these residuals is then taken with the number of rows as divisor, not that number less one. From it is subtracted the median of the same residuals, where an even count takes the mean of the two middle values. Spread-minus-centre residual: -29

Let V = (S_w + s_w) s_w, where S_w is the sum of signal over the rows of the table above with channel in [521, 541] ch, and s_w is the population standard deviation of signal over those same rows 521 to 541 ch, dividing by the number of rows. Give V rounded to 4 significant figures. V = 5960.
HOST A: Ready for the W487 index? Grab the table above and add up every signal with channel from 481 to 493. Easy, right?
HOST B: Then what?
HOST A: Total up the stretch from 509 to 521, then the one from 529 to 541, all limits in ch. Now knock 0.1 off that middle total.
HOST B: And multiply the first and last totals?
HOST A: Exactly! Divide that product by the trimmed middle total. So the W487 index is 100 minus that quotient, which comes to -336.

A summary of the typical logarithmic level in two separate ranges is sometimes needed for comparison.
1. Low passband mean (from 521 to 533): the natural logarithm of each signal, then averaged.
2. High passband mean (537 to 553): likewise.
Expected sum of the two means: 9.36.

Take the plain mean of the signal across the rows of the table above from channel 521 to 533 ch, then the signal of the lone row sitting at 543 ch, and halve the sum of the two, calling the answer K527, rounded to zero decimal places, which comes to 107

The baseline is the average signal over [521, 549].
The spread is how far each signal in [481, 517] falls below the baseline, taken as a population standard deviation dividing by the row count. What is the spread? 10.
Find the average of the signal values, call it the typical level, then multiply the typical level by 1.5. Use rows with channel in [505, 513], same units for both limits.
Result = 210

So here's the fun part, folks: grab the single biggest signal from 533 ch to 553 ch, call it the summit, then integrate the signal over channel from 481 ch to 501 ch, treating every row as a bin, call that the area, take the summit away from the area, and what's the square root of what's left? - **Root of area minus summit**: 54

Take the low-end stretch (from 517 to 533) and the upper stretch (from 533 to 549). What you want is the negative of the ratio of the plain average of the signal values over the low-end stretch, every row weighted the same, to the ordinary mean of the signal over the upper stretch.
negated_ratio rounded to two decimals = -0.79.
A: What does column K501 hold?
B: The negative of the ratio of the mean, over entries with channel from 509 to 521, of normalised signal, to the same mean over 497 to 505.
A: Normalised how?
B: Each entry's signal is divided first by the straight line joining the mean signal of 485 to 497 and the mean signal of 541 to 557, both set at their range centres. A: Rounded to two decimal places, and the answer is -0.84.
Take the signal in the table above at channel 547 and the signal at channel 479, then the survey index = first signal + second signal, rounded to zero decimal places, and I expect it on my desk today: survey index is 275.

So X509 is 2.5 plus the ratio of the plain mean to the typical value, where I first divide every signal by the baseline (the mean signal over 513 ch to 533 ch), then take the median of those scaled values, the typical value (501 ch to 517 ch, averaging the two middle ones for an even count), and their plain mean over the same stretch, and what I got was 3.49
